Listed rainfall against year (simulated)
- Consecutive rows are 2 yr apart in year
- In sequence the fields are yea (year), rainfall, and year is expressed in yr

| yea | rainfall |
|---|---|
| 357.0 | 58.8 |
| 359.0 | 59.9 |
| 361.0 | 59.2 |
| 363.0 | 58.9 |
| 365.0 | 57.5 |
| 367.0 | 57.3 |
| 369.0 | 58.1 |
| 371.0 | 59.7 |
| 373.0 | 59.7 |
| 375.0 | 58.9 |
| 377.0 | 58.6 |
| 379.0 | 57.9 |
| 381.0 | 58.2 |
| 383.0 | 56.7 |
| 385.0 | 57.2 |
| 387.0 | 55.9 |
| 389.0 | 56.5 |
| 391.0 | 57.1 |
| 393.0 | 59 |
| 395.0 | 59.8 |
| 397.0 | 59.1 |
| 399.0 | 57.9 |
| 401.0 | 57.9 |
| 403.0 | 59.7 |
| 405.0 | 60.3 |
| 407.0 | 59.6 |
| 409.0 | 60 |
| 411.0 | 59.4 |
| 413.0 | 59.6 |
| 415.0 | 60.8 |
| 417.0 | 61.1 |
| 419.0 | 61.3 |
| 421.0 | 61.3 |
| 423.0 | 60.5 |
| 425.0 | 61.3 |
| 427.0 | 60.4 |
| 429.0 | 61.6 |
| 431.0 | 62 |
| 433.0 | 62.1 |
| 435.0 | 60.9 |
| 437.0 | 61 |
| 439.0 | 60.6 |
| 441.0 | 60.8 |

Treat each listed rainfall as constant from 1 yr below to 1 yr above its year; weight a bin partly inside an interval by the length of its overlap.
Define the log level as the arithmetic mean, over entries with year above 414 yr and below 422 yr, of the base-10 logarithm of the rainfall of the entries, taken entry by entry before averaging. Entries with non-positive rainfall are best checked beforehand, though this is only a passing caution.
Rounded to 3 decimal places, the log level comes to 1.786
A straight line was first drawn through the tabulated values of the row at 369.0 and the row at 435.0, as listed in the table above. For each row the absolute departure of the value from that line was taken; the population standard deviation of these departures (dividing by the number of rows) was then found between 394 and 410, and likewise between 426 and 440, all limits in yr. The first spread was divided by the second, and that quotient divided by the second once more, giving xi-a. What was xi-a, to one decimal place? 2.0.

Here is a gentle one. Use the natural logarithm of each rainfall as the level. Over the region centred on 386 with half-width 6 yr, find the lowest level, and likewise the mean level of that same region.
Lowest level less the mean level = -0.018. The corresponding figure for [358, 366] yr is -0.024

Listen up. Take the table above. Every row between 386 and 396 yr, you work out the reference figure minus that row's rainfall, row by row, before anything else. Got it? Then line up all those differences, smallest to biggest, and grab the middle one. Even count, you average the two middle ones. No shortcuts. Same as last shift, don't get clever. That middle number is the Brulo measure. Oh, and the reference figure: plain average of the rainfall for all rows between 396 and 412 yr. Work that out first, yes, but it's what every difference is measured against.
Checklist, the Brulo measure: 2.1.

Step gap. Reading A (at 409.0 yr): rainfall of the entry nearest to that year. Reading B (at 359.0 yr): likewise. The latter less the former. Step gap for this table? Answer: -0.1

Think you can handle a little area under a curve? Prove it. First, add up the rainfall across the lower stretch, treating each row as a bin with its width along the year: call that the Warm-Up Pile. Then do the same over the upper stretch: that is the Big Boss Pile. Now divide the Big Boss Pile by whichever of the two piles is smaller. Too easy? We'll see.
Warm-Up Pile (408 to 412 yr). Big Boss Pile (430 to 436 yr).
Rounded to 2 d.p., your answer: 1.55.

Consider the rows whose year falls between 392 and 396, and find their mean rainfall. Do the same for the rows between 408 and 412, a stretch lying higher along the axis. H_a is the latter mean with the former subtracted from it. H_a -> 0.3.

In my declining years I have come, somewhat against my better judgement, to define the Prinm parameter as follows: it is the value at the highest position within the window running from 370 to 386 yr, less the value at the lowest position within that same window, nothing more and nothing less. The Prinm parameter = -2.5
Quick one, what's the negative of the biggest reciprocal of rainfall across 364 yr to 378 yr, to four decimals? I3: -0.0175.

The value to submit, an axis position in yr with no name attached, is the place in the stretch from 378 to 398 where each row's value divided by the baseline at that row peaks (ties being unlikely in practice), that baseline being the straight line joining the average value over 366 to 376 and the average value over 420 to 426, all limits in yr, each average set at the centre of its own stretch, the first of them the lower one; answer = 395.0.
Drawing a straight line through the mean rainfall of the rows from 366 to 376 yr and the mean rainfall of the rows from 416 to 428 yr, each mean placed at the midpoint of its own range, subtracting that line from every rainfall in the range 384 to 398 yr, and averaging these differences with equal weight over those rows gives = -1.8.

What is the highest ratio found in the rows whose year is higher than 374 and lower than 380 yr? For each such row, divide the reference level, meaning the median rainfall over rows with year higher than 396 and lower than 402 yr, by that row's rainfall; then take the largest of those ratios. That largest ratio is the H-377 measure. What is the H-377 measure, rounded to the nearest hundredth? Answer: 1.00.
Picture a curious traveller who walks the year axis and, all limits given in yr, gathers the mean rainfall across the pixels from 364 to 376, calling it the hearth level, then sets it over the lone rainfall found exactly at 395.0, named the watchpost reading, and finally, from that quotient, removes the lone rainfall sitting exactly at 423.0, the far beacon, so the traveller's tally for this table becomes -59.5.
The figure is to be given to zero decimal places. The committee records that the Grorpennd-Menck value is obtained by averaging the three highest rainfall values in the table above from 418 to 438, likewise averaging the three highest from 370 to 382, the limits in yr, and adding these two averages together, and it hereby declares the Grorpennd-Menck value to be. 121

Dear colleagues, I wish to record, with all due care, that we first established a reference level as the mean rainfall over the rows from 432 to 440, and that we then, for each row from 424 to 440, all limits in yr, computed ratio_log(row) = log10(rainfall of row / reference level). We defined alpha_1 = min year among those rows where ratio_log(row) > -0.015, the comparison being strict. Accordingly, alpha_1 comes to 425.0 yr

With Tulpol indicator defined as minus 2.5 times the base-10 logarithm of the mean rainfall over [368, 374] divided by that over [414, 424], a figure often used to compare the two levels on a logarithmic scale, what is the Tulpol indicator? 0.033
